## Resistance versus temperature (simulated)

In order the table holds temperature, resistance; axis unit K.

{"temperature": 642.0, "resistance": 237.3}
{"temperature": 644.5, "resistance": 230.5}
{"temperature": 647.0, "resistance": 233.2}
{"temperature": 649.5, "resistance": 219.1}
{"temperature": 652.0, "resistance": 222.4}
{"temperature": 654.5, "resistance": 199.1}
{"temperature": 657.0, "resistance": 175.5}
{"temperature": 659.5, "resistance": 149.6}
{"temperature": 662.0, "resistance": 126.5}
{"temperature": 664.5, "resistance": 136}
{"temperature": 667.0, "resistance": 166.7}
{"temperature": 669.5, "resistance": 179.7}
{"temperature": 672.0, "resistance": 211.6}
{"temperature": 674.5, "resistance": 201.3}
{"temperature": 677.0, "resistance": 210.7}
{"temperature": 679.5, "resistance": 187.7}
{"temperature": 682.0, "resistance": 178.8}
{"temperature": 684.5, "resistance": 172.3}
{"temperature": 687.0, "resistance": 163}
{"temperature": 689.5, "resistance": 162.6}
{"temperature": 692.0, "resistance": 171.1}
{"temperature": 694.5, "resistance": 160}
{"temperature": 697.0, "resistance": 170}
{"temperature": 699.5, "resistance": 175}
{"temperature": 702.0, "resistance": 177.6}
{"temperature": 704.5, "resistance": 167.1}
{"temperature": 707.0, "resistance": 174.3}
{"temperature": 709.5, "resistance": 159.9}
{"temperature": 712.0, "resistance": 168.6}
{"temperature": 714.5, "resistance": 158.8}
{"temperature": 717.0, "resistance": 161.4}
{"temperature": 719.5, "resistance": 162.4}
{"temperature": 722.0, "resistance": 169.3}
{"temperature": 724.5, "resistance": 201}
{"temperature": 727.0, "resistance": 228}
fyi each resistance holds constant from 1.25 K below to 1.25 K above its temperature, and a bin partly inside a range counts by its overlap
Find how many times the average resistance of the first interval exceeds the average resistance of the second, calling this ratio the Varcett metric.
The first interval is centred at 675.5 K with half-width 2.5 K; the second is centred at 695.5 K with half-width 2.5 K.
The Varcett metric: 1.25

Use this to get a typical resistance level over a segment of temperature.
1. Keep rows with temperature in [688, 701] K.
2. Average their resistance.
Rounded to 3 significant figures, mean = 168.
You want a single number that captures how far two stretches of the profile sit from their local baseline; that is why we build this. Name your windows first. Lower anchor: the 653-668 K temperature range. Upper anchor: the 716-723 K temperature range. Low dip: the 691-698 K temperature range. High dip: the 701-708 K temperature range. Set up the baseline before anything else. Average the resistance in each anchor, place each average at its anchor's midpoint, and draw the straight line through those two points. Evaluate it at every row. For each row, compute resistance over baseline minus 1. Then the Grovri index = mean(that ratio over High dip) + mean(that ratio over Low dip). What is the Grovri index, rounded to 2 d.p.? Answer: 0.09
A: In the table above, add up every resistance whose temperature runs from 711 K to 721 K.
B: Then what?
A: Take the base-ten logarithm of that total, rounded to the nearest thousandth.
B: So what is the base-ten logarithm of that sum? 2.814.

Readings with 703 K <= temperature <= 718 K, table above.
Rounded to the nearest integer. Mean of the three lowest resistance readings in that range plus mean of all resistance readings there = 325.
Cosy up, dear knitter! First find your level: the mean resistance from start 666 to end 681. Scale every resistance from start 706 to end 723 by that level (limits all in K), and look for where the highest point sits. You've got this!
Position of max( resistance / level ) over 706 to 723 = 707.0 K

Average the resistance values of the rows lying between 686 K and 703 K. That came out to 168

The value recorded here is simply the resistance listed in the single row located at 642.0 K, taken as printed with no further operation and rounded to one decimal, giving 237.3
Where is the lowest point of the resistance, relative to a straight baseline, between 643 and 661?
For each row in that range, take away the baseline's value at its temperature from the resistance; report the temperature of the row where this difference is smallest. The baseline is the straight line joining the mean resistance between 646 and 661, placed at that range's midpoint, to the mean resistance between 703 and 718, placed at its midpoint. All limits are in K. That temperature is 659.5 K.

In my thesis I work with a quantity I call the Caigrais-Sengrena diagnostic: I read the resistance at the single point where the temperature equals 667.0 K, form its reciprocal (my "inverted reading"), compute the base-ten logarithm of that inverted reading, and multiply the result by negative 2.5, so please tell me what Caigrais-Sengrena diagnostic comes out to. 5.55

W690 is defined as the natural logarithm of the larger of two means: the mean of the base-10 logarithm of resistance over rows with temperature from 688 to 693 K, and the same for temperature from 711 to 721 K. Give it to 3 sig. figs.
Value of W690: 0.798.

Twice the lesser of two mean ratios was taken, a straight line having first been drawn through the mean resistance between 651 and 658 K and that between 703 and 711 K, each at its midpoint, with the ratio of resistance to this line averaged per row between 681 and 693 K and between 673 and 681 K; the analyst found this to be 1.89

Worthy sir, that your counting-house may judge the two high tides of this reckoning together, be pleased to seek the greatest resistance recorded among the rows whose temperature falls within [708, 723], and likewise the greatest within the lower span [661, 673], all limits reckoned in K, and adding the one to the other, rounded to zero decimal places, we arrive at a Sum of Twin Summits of 381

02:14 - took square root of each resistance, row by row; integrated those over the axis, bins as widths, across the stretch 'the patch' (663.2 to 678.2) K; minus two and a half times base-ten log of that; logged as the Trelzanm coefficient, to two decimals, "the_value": -5.77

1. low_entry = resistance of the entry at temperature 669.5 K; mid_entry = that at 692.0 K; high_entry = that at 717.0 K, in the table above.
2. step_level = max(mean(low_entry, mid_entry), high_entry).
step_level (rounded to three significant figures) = 175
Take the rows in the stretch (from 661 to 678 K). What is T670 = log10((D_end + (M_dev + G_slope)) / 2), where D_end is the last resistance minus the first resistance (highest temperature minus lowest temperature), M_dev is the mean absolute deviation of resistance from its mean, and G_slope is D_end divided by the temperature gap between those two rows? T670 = 1.8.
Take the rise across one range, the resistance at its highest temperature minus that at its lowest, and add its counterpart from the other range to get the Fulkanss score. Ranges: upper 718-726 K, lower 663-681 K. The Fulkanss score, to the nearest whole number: 90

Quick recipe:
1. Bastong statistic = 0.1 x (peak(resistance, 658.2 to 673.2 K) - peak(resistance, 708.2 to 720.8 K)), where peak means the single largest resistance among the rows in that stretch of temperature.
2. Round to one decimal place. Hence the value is 4.3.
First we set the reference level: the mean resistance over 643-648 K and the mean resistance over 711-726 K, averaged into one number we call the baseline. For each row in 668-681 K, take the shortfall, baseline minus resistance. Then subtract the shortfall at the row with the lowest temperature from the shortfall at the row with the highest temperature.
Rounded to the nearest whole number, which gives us -8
